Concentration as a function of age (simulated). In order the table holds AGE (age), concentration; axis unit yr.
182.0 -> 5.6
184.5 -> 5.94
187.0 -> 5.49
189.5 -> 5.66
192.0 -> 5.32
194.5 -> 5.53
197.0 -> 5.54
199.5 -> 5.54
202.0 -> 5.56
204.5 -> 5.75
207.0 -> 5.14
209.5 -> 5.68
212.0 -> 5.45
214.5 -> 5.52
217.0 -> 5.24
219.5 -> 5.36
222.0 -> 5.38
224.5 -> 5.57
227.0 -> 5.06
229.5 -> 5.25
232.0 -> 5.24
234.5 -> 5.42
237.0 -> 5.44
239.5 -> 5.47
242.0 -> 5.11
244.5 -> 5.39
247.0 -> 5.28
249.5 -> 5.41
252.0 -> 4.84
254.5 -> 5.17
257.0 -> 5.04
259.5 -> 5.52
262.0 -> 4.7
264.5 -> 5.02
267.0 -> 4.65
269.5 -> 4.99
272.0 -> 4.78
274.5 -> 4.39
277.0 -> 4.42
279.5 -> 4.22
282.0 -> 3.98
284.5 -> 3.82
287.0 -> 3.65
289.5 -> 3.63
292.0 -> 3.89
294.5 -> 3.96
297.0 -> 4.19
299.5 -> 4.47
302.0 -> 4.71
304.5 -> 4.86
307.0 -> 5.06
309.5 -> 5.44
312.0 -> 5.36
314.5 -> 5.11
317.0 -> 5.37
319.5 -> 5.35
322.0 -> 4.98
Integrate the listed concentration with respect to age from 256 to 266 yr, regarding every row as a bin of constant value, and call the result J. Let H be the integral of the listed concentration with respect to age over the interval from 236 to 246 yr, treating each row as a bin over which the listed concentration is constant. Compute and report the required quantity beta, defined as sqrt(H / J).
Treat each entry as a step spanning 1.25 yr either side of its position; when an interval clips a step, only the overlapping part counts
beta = 1.03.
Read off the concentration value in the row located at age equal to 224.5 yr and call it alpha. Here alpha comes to 5.57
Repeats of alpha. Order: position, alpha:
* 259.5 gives 5.52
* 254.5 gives 5.17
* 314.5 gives 5.11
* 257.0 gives 5.04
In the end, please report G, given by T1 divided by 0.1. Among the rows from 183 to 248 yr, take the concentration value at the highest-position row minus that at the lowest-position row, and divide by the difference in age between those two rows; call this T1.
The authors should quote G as -0.11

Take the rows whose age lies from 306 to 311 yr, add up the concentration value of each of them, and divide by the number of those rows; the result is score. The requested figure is 5.25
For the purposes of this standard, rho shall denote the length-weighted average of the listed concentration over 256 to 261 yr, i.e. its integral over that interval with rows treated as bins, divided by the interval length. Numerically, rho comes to 5.26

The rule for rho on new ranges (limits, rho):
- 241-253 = 5.22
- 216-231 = 5.31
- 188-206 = 5.55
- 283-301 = 3.96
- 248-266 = 5.10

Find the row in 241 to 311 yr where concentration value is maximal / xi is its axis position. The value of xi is 259.5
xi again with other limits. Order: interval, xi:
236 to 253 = 239.5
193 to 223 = 204.5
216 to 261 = 224.5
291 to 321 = 309.5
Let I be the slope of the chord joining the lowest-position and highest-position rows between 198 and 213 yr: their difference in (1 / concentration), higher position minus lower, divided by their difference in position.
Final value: 0.0002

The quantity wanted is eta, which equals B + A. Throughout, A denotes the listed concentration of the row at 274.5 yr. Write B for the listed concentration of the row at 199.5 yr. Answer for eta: 9.9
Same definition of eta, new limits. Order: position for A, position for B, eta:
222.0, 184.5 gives 11.3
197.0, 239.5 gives 11.0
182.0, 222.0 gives 11.0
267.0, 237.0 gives 10.1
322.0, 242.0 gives 10.1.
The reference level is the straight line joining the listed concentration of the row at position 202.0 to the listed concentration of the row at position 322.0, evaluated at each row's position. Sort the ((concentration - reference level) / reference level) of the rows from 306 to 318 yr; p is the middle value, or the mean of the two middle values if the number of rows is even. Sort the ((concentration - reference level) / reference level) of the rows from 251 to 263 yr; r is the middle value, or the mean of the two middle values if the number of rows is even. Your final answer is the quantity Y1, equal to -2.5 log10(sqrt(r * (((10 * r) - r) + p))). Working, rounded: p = 0.066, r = -0.05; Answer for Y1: 2.19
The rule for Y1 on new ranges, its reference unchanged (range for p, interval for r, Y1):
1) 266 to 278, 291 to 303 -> 0.64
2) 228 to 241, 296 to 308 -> 1.66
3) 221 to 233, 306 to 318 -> 1.79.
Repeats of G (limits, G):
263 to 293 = -0.41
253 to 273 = -0.22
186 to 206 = 0.15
